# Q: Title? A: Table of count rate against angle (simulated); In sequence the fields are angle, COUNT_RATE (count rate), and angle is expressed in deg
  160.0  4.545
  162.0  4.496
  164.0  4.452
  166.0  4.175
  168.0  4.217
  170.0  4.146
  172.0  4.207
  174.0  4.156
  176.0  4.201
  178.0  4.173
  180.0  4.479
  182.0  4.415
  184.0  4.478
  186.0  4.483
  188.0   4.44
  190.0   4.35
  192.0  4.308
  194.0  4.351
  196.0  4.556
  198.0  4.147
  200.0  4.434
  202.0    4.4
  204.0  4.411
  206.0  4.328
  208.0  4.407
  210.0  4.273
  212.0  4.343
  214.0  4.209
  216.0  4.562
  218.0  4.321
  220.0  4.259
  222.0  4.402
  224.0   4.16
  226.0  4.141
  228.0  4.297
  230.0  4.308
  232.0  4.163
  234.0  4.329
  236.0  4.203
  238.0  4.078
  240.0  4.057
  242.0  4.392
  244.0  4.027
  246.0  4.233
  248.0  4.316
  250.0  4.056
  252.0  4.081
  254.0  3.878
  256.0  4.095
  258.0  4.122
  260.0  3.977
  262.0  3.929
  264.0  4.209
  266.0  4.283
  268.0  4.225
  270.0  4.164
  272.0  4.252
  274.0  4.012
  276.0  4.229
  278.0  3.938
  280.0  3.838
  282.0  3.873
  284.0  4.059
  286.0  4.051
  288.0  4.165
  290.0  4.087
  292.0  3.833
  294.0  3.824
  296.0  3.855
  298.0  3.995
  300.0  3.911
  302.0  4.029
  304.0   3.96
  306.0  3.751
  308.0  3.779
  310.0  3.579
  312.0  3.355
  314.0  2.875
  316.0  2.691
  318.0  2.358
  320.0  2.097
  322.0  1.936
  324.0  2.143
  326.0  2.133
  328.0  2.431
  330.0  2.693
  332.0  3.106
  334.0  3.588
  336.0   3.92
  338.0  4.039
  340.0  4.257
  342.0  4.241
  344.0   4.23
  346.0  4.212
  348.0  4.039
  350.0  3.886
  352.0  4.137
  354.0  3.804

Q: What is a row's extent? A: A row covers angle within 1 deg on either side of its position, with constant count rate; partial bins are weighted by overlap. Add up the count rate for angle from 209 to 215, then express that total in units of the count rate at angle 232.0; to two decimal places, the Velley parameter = 3.08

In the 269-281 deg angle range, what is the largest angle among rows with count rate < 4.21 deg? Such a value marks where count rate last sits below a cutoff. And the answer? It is 280.0 deg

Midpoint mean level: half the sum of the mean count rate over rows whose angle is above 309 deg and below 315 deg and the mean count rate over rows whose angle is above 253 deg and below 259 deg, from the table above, 3.65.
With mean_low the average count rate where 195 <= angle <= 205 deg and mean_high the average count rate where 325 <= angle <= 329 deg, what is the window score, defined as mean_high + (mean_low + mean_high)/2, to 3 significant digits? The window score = 5.62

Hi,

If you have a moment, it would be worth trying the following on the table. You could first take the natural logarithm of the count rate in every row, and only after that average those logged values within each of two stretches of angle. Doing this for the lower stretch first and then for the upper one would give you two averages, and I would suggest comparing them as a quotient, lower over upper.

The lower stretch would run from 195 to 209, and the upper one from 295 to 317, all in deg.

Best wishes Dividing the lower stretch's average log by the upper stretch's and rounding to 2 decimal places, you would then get 1.16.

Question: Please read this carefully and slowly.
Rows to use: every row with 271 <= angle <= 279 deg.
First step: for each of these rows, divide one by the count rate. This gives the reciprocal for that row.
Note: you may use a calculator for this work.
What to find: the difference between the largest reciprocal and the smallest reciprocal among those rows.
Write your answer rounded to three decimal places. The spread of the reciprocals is 0.019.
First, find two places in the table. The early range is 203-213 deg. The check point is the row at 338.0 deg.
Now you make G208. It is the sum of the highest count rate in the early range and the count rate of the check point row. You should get 8.45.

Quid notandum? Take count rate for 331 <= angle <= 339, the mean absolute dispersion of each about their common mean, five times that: 1.6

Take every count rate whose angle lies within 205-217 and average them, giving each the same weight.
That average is 4.4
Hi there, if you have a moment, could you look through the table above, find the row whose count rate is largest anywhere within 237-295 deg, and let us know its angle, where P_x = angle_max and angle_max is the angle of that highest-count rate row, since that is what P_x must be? 242.0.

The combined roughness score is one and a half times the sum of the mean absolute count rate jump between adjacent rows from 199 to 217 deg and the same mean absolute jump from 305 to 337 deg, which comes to 0.56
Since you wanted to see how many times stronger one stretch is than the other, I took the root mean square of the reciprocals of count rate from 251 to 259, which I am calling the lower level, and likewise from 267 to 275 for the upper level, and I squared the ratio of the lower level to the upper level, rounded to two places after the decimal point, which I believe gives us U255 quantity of 1.06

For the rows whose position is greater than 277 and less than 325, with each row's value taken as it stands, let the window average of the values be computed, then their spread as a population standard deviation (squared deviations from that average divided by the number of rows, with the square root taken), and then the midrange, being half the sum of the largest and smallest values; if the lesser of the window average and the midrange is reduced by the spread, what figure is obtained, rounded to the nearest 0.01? 2.35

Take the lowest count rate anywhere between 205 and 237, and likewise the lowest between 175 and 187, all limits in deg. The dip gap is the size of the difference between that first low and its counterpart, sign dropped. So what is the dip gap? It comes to 0.03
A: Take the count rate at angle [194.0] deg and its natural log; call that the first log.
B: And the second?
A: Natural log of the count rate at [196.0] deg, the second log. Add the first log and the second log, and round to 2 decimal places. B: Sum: 2.99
